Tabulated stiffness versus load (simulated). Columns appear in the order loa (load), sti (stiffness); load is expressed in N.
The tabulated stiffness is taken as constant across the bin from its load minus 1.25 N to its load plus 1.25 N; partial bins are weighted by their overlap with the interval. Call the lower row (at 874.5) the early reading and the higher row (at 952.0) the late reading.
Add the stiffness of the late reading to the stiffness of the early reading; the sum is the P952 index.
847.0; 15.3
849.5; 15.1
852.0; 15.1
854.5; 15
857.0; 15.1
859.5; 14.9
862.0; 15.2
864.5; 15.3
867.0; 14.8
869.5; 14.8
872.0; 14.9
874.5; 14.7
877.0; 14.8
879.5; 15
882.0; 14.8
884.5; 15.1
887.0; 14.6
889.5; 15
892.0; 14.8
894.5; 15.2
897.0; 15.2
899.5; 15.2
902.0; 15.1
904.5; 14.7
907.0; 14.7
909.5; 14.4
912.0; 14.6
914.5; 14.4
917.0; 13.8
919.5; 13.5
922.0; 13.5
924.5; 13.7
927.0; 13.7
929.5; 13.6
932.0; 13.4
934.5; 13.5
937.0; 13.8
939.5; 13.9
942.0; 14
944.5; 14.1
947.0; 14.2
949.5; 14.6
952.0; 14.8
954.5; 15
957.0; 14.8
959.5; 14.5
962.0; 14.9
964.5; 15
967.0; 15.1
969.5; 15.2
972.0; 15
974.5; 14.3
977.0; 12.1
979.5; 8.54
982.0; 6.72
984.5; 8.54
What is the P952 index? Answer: 29.50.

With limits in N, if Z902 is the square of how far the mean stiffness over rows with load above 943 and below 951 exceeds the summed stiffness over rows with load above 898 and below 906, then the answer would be 942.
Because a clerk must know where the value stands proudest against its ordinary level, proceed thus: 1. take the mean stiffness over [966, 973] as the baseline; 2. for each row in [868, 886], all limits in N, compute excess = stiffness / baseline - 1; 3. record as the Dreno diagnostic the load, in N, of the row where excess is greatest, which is 884.5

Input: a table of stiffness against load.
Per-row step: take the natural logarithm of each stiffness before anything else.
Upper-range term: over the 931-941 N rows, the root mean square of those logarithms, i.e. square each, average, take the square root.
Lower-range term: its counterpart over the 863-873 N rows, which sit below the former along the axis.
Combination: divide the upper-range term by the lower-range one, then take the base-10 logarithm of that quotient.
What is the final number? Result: -0.015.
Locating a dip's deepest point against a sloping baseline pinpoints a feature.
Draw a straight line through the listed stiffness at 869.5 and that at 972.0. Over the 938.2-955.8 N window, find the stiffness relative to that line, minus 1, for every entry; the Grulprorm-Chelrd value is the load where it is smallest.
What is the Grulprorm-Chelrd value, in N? 939.5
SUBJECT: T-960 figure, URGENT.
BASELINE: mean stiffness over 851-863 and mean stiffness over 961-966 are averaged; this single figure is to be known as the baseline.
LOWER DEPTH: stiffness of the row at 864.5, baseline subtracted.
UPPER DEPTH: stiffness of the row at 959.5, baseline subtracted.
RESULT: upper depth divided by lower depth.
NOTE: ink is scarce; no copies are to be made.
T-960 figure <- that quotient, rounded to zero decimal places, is -2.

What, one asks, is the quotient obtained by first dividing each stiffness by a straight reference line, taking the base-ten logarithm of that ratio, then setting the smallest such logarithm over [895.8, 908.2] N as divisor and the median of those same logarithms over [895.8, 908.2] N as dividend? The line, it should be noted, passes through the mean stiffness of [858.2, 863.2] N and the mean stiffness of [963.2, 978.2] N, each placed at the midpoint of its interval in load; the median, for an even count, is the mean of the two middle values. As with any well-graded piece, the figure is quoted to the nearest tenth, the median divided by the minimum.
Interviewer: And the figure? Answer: -2.4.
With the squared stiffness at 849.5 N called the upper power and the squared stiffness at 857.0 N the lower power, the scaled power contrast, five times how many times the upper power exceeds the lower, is 5.0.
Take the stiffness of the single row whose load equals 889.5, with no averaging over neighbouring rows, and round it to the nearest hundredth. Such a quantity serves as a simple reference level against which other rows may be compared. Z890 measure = 15.00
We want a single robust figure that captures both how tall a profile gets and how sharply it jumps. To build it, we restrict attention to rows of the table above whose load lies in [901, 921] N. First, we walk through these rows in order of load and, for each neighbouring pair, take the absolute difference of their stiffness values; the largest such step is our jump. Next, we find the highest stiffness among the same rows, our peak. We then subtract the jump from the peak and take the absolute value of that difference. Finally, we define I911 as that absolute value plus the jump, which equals 15.1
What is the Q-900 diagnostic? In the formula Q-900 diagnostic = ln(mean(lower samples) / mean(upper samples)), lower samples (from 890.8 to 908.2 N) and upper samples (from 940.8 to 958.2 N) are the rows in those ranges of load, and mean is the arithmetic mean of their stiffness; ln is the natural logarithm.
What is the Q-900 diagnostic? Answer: 0.03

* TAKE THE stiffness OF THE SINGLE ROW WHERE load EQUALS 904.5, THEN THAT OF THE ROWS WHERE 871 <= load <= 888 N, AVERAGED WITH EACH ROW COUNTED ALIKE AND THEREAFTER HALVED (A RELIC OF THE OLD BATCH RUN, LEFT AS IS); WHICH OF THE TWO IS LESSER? 7.42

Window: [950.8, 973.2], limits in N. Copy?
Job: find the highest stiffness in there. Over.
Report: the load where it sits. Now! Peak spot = 969.5 N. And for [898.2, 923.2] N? 899.5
